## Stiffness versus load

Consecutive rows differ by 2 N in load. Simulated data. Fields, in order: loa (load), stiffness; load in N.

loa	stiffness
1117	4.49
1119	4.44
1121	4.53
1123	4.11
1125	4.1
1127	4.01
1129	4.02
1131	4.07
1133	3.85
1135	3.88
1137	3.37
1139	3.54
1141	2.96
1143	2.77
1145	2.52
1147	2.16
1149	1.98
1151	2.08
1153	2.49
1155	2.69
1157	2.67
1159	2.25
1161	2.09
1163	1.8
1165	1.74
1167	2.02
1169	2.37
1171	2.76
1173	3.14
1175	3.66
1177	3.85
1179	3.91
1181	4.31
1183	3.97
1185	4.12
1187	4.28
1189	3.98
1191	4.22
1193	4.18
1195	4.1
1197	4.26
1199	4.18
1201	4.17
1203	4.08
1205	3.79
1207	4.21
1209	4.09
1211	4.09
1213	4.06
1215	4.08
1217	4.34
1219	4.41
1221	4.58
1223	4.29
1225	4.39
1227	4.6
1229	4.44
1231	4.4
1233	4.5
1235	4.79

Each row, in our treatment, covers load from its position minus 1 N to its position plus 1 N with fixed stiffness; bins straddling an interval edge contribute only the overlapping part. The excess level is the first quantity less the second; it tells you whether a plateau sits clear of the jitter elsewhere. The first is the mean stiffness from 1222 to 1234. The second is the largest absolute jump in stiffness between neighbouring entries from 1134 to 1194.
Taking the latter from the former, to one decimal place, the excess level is 3.9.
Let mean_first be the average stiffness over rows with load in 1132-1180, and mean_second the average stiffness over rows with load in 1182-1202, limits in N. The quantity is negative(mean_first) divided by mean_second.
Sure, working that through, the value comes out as -0.67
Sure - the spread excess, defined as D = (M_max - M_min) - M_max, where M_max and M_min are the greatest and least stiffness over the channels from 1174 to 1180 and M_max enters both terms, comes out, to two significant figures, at -3.7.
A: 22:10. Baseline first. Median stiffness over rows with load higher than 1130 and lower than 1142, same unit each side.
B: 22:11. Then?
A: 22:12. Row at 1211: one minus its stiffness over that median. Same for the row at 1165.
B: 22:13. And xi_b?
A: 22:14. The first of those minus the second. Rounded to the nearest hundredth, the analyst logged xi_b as -0.64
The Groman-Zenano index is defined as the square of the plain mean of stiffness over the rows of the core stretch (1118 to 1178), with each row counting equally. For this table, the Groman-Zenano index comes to 9.4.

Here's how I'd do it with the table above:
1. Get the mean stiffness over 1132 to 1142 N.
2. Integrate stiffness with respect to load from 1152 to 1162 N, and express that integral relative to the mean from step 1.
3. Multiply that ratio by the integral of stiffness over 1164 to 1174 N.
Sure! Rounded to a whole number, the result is 167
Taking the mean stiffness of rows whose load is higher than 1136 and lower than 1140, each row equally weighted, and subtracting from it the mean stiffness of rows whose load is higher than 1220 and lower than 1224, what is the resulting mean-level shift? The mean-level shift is -1.0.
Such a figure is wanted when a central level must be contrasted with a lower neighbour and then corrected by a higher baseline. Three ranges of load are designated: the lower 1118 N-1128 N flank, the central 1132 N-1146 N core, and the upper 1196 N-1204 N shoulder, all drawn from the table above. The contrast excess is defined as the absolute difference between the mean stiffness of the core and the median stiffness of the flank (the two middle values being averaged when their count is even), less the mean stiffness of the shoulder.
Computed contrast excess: -3.33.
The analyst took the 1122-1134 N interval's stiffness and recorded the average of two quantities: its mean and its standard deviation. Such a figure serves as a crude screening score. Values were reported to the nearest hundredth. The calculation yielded 2.06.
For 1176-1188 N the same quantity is 2.13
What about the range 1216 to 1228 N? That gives 2.28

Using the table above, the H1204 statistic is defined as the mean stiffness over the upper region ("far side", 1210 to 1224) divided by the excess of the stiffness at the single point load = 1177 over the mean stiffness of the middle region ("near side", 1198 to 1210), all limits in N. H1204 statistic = -18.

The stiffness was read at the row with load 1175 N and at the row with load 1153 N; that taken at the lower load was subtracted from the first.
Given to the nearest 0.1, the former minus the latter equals 1.2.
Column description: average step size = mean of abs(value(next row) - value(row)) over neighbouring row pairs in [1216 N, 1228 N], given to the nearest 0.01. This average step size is 0.17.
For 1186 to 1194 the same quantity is 0.19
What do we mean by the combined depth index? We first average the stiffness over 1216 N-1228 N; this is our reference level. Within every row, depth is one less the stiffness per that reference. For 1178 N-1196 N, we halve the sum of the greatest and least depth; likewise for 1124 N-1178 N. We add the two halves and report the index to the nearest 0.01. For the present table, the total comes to 0.41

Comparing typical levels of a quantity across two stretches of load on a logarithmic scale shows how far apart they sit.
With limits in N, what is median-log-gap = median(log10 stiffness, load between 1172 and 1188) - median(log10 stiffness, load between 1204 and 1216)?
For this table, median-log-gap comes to -0.02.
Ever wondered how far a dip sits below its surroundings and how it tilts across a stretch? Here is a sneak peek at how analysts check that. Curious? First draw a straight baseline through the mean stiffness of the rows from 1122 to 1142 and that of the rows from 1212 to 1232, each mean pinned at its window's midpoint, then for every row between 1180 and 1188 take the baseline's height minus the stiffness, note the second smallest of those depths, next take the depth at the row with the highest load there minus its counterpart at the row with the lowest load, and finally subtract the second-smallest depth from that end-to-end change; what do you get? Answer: 0.2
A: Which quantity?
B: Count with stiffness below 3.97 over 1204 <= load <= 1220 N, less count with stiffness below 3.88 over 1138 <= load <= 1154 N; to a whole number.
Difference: -7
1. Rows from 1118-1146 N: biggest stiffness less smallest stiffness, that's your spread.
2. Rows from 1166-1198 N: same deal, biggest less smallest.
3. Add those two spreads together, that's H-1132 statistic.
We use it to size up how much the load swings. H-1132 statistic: 4.3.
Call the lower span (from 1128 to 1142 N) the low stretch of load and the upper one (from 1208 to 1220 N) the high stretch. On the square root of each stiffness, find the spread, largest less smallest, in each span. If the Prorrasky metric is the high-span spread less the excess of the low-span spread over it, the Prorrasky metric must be -0.13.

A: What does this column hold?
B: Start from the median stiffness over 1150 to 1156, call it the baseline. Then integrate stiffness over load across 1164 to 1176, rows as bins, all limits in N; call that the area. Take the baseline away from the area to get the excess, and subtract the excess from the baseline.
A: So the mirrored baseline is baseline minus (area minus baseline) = -26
